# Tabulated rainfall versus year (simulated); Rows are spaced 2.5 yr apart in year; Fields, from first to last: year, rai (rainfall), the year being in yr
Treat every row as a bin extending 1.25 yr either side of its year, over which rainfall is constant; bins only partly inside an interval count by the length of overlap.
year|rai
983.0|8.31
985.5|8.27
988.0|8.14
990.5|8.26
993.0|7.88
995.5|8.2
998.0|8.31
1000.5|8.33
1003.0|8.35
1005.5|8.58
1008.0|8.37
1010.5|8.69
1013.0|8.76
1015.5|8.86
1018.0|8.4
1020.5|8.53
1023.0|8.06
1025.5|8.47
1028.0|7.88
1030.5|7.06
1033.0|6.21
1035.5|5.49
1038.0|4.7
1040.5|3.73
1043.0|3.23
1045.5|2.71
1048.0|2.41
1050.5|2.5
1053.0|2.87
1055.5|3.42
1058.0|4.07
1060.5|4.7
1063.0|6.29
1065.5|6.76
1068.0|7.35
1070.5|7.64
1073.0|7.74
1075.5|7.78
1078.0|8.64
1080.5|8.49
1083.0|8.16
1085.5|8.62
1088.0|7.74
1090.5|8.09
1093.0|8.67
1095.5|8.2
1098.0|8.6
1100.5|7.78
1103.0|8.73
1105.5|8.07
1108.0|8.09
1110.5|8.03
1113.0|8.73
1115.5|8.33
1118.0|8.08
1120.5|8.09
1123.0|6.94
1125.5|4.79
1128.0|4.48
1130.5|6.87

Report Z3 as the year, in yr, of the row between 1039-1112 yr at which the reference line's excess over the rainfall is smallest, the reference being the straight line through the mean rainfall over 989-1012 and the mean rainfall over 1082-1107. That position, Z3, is 1103.0 yr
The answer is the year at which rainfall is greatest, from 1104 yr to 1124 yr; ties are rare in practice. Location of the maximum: 1113.0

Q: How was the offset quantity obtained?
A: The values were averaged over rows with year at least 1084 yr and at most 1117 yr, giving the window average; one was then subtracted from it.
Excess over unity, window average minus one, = 7.28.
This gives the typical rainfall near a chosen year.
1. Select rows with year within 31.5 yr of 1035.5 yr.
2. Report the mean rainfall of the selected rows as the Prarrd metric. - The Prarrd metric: 6.0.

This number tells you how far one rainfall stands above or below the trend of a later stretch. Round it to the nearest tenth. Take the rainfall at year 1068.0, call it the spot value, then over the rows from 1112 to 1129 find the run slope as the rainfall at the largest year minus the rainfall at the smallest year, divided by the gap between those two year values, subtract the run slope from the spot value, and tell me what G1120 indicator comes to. 7.6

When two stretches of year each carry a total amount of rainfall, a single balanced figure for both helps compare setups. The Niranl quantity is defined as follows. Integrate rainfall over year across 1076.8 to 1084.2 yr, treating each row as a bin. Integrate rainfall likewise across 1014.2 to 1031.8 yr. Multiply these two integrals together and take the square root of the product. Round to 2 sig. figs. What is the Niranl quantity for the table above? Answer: 95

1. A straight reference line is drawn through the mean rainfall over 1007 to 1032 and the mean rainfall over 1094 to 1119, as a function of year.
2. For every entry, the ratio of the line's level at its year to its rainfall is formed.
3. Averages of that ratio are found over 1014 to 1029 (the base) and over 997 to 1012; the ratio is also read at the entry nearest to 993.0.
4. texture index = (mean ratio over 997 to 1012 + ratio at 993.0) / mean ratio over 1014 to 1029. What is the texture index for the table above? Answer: 2.1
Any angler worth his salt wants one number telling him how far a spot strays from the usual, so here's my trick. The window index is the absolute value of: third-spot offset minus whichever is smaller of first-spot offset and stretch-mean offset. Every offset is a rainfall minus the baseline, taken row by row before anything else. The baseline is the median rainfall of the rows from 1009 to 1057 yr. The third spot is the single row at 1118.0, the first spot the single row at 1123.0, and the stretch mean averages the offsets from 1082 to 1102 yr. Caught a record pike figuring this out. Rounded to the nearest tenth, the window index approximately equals 1.1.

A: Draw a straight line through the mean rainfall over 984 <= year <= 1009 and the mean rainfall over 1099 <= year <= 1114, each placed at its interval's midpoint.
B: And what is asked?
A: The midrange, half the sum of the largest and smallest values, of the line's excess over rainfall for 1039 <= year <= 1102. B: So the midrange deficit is 2.7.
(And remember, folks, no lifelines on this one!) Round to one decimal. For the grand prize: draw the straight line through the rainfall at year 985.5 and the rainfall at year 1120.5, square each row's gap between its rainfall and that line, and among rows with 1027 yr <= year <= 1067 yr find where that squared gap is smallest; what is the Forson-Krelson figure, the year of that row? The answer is 1028.0 yr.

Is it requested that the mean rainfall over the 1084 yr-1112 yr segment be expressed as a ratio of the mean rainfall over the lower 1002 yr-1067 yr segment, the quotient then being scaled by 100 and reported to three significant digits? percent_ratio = 135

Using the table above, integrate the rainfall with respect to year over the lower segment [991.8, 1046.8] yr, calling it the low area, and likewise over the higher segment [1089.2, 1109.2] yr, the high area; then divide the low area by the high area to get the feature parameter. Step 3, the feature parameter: 2.40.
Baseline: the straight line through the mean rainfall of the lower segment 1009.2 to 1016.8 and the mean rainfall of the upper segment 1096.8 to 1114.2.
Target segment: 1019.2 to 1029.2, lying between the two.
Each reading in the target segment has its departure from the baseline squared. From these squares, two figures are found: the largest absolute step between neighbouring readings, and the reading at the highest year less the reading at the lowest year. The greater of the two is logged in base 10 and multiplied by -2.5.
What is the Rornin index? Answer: 1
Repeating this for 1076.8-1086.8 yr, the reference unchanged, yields 3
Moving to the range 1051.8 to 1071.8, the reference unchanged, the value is -2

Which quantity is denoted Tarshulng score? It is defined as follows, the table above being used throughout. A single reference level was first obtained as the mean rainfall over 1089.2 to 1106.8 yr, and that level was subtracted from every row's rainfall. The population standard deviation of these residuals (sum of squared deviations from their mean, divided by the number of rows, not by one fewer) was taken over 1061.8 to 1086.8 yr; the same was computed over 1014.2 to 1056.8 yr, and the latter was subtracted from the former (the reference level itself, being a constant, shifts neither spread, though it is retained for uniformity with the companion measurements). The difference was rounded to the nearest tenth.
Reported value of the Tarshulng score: -1.7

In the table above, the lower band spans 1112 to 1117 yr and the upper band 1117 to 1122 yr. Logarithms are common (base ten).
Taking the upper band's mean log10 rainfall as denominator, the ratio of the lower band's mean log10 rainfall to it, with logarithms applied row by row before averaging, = 1.03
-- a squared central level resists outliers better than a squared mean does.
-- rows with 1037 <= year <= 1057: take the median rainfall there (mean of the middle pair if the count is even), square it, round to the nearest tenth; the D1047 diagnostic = 9.3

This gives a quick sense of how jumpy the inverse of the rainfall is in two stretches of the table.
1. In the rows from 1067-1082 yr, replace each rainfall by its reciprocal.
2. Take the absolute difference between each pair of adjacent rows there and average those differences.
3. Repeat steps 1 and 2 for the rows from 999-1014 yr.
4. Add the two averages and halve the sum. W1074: 0.0034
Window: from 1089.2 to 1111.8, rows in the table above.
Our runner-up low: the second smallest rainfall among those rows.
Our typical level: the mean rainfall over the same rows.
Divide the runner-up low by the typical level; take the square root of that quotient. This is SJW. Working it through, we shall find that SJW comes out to 0.99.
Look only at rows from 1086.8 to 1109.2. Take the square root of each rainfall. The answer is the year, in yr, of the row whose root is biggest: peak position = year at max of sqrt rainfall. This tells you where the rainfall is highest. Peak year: 1103.0 yr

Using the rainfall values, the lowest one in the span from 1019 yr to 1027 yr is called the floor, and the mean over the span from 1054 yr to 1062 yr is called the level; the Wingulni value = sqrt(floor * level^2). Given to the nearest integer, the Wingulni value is 12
